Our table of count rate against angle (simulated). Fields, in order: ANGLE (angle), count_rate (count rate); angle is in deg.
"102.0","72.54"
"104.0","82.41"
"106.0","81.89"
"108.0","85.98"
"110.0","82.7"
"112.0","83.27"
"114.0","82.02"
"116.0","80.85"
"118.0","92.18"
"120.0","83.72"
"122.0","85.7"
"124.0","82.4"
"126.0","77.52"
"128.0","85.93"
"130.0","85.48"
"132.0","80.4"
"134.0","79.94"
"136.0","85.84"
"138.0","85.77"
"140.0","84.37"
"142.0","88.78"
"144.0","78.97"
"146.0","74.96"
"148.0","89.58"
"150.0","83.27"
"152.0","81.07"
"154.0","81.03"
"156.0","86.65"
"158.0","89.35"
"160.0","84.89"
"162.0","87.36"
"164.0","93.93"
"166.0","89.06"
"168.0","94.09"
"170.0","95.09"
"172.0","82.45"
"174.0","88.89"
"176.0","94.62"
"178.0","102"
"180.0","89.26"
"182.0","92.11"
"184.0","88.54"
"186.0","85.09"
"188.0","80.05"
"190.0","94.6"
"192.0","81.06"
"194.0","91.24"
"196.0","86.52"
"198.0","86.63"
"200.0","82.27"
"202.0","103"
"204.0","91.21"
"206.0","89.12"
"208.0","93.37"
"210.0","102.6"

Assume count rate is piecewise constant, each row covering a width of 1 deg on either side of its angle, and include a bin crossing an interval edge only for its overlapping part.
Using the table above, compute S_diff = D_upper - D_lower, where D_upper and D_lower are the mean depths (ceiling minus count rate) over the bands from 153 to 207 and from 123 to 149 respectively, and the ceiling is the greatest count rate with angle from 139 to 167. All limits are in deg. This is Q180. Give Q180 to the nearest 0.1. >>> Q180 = -6.2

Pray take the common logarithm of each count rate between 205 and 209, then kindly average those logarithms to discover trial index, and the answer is 1.96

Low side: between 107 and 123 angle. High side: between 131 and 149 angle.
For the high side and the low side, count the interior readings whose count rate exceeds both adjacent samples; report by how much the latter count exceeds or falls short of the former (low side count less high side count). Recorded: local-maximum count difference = 0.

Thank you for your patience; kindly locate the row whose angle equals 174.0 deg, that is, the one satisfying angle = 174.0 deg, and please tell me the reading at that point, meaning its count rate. 88.89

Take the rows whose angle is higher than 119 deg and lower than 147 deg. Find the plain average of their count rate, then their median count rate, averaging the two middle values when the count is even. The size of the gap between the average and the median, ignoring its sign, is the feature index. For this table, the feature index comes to 1.2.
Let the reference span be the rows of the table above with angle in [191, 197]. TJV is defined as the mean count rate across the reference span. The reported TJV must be 86.3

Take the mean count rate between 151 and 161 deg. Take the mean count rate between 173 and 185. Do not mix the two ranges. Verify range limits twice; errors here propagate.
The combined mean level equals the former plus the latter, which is 177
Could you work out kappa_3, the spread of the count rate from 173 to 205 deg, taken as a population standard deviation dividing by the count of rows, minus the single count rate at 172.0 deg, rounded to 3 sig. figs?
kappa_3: -76.1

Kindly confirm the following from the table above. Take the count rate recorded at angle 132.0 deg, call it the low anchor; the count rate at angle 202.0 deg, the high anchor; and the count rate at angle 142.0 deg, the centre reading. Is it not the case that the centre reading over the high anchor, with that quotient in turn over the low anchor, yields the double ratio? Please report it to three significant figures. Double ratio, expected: 0.0107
